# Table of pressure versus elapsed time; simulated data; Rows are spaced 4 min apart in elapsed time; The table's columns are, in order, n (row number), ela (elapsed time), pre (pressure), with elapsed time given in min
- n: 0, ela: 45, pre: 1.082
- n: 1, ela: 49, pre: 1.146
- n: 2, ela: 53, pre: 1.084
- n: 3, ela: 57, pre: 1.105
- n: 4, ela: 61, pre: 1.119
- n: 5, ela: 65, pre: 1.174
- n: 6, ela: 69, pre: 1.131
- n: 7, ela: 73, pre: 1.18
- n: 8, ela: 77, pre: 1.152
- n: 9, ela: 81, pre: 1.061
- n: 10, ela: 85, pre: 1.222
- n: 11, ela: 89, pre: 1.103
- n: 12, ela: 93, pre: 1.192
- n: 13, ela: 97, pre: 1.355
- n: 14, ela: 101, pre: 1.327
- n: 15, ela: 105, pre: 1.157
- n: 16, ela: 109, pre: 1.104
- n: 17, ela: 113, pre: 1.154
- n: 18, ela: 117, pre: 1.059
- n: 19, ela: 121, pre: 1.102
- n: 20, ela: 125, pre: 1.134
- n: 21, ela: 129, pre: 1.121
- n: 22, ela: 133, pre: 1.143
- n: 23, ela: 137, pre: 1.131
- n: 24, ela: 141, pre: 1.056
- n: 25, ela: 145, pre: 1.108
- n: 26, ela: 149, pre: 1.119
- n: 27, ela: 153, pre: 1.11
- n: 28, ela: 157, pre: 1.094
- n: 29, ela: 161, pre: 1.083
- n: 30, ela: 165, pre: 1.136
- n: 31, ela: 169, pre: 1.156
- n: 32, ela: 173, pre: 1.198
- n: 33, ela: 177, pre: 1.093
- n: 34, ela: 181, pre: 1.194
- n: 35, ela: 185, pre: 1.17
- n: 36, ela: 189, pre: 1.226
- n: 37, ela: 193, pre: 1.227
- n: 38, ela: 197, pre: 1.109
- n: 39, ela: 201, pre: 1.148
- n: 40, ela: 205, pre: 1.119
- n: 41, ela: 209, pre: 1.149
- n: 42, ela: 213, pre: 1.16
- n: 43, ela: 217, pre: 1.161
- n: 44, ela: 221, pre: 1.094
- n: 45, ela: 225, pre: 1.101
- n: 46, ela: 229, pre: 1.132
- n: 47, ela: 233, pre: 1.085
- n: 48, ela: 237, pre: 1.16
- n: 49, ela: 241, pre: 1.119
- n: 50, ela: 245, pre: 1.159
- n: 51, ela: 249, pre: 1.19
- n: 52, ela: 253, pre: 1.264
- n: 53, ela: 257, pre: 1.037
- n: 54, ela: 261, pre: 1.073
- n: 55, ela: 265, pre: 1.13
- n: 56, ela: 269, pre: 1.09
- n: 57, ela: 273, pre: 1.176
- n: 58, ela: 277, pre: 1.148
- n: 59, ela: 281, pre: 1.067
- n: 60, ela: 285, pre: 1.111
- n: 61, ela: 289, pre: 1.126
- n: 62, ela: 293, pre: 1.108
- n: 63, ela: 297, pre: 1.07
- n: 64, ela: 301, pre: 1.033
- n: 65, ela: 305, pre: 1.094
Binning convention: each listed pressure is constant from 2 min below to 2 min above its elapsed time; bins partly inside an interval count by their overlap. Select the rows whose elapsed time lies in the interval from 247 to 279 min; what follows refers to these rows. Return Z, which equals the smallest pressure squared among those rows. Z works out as 1.08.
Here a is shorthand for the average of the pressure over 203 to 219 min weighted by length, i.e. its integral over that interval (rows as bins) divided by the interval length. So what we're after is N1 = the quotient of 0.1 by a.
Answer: 0.0872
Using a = 1.15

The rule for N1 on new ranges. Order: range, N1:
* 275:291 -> 0.0898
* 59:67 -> 0.0872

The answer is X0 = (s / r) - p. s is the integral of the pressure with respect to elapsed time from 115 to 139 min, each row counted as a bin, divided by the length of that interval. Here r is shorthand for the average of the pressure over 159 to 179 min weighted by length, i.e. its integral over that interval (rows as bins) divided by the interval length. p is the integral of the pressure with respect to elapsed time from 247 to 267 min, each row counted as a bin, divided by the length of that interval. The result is -0.155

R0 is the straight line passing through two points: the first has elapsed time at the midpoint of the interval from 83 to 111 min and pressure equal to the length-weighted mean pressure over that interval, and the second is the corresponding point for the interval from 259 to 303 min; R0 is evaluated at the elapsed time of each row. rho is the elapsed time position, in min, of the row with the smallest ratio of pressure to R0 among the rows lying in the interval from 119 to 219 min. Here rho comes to 141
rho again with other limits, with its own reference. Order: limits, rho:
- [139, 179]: 141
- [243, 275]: 257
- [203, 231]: 221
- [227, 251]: 233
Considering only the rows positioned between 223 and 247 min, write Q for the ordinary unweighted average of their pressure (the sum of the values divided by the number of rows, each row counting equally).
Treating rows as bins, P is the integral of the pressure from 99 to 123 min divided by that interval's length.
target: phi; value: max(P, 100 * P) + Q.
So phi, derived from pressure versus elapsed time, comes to 116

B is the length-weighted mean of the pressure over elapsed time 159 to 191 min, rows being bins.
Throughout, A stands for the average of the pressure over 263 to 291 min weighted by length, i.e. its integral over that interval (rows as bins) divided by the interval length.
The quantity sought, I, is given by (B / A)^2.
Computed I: 1.06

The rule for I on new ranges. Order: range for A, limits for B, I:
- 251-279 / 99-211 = 1.02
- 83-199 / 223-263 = 0.97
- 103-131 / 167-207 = 1.08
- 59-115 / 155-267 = 0.95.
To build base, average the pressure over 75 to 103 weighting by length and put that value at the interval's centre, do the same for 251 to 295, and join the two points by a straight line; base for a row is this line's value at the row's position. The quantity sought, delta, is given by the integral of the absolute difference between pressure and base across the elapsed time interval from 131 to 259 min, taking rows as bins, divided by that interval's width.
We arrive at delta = 0.05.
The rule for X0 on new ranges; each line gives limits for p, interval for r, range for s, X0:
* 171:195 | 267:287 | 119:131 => -0.184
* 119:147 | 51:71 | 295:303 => -0.177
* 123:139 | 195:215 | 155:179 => -0.141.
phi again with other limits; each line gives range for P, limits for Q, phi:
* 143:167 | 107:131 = 112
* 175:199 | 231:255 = 118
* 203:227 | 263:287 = 114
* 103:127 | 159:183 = 113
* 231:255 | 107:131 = 117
